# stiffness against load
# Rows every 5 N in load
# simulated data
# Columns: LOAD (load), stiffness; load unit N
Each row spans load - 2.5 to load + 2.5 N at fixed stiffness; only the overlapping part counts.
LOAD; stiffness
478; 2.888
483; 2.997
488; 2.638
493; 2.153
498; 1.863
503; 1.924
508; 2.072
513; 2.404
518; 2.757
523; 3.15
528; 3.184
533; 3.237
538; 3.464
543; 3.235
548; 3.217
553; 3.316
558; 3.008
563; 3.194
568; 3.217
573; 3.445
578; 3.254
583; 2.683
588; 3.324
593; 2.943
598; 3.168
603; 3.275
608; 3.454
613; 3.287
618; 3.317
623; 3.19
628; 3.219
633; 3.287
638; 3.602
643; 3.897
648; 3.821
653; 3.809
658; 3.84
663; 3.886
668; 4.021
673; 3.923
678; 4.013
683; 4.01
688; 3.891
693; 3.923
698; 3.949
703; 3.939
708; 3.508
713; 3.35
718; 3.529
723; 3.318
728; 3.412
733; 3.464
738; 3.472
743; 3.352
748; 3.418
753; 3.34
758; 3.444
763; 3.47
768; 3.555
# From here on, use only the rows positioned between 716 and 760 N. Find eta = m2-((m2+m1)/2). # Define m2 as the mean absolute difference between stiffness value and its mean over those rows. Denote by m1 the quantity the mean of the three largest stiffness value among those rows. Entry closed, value -1.72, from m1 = 3.5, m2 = 0.054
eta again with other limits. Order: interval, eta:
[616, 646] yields -1.69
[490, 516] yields -1.03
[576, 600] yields -1.52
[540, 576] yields -1.62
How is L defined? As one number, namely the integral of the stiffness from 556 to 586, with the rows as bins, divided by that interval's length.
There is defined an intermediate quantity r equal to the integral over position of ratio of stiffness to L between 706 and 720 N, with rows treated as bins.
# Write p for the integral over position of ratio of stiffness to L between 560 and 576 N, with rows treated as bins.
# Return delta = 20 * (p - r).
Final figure 25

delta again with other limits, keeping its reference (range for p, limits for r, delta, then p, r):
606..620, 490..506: 95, 14.9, 10.2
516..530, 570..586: -49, 13.5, 16.0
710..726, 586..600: 67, 17.3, 14.0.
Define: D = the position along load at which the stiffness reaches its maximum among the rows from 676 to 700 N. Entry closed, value 678 N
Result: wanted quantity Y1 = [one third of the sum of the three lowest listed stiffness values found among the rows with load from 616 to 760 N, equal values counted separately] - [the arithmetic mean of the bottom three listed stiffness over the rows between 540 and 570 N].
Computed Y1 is 0.09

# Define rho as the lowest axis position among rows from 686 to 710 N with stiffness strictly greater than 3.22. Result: 688 N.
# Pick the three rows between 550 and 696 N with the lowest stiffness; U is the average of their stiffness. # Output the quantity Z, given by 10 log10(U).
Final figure 4.6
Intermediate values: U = 2.88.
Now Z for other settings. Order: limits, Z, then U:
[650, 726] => 5.3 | 3.39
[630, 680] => 5.5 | 3.57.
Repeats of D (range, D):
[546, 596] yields 573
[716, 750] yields 718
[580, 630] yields 608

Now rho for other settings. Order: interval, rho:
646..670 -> 648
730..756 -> 733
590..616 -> 603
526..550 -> 533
